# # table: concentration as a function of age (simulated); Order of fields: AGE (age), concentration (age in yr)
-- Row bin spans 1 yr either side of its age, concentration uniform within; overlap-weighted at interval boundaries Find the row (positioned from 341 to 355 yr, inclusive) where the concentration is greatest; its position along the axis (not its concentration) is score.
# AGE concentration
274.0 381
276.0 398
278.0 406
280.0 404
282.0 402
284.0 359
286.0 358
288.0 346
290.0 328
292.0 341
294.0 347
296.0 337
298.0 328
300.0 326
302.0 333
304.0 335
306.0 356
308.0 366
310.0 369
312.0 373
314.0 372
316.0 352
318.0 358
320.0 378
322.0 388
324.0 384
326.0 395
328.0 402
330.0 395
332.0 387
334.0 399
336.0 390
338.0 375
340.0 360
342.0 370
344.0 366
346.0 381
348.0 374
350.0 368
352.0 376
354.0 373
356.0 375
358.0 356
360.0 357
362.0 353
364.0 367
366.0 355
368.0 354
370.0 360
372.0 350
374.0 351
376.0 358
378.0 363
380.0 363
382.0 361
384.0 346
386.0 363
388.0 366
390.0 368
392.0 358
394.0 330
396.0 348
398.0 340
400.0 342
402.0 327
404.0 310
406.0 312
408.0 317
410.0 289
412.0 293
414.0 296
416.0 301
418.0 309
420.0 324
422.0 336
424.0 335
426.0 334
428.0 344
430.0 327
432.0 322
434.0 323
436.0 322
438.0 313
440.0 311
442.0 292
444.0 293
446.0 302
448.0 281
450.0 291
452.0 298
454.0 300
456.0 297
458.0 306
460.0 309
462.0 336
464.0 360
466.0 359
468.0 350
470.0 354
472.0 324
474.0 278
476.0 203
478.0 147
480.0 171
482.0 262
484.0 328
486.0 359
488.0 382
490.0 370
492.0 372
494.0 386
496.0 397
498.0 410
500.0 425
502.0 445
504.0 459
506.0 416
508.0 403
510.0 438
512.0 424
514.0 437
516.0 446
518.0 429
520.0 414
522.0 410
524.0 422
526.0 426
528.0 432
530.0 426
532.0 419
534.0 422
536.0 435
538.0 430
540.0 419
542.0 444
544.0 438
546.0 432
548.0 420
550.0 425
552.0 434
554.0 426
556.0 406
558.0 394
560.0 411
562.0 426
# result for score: 346.0 yr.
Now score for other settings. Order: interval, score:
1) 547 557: 552.0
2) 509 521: 516.0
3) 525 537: 536.0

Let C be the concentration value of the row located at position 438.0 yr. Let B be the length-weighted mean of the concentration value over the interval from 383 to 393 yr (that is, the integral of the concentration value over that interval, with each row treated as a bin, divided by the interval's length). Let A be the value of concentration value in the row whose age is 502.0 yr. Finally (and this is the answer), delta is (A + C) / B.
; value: 2.1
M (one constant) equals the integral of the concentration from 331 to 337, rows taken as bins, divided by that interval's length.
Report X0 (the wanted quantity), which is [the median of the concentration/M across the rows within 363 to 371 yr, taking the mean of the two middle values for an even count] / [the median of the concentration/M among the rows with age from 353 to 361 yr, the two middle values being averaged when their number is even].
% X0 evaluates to 0.98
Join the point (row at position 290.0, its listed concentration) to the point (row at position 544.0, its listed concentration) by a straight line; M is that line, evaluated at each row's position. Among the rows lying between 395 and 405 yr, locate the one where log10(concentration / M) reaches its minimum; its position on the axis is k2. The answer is 404.0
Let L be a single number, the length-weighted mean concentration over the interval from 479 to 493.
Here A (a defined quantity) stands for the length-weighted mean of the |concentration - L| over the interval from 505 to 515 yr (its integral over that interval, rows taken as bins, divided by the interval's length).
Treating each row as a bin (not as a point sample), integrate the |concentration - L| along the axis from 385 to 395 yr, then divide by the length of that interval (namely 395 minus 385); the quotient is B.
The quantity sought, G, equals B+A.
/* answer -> 139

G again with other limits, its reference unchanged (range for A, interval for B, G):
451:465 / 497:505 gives 135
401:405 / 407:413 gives 29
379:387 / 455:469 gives 62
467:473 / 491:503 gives 107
